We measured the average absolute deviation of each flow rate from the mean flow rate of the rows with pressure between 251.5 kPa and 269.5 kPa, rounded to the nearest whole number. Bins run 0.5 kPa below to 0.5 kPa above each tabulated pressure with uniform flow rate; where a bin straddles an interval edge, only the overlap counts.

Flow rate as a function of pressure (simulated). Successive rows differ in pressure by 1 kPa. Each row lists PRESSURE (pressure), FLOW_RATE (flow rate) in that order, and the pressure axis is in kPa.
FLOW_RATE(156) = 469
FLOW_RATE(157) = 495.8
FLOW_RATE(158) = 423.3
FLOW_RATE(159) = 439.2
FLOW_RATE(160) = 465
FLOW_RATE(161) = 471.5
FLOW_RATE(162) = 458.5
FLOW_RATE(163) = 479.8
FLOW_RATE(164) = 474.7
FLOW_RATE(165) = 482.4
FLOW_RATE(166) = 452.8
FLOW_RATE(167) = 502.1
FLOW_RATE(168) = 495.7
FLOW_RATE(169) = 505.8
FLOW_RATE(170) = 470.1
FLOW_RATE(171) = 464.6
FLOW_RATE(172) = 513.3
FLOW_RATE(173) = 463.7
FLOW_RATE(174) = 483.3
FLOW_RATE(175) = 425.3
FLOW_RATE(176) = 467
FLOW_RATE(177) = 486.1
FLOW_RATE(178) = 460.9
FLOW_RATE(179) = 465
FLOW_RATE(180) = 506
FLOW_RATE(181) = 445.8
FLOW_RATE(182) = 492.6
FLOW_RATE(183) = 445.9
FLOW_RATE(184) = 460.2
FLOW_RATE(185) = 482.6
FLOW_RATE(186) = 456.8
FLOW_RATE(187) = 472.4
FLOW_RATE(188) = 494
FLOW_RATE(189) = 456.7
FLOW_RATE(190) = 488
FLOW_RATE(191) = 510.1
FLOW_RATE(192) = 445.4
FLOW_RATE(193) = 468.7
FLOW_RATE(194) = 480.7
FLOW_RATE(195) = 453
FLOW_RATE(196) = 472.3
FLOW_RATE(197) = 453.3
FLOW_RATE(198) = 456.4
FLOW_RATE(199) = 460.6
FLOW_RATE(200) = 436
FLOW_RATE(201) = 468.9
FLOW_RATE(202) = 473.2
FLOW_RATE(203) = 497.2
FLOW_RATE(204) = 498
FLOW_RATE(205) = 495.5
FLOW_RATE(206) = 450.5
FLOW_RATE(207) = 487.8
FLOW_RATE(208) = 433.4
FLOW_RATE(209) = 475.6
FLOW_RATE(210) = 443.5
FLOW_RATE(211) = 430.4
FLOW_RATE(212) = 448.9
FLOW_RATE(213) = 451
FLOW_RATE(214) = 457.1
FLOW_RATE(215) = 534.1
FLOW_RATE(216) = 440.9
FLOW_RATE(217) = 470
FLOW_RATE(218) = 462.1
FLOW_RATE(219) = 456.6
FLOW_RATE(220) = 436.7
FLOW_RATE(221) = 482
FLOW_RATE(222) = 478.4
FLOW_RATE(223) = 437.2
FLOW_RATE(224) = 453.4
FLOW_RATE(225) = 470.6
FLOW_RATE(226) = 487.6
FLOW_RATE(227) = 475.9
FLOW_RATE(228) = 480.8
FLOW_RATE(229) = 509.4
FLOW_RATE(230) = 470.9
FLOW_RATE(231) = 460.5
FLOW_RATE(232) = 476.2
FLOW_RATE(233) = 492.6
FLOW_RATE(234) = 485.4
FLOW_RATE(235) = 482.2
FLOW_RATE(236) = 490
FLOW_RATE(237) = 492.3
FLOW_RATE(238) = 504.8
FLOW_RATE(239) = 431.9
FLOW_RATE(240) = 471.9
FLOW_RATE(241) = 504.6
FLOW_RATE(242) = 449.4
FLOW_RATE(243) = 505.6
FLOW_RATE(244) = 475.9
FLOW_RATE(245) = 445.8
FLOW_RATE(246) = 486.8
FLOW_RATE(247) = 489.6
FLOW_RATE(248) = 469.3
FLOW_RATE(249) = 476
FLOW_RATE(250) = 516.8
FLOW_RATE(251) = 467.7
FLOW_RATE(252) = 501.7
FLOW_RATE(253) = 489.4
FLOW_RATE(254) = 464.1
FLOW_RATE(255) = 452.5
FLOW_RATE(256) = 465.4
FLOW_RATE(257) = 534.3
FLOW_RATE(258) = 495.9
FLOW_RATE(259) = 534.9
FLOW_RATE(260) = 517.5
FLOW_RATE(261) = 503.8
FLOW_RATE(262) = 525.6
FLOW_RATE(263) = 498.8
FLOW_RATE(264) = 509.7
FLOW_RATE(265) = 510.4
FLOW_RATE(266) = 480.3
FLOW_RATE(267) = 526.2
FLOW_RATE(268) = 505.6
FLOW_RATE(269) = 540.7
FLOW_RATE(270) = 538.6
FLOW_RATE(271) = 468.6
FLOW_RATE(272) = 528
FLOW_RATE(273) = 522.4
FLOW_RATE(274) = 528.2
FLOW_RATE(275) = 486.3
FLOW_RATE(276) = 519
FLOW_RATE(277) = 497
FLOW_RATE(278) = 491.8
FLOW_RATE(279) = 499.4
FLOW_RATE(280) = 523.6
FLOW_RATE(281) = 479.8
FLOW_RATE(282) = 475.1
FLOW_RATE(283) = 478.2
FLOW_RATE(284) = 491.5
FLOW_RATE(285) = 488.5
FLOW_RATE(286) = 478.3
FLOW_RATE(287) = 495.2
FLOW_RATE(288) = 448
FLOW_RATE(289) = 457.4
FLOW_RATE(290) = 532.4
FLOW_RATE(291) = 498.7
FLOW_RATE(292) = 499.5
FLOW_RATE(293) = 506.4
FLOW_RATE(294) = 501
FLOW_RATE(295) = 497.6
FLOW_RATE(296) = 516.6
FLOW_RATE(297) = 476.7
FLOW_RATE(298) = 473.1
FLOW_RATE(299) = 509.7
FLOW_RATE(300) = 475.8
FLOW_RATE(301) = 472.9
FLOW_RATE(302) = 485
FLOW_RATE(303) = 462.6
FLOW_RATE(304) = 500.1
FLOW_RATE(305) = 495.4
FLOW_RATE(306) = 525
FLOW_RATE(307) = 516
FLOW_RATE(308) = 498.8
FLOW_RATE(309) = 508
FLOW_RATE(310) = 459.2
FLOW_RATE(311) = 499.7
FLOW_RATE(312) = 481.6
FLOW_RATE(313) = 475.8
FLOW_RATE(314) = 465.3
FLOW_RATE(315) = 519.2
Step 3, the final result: 20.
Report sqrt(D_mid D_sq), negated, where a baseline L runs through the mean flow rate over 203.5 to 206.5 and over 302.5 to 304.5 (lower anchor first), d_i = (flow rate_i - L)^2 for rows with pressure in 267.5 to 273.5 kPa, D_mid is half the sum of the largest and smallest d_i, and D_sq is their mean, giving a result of -1872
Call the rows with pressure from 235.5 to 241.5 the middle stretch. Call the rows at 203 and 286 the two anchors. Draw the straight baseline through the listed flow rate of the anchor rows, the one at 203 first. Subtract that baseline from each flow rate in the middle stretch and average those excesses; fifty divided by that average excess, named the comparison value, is -7.7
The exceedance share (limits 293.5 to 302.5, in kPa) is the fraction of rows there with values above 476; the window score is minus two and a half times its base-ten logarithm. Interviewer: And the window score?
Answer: 0.44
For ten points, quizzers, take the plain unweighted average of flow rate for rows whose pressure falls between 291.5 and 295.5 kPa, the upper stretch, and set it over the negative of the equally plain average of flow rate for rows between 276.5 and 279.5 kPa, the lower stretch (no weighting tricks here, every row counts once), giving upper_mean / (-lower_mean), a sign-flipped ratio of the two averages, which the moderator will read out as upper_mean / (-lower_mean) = -1.01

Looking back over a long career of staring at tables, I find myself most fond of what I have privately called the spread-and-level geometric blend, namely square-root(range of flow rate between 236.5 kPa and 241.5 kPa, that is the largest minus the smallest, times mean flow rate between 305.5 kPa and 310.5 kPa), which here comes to 191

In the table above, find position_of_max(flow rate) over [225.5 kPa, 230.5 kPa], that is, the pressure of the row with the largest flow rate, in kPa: 229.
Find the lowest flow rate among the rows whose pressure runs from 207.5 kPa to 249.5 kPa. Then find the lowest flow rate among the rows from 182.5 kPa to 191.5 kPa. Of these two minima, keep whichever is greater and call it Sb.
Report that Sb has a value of 446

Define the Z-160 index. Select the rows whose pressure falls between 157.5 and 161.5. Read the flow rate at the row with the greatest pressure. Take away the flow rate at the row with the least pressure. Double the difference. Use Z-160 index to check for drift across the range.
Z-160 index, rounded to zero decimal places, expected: 96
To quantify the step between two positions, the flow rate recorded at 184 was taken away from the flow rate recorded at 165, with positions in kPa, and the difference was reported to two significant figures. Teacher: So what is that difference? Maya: 22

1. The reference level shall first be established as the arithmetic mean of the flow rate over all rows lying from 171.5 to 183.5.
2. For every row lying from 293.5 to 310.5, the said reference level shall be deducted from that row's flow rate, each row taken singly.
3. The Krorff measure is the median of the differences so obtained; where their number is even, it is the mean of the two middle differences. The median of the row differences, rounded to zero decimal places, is 26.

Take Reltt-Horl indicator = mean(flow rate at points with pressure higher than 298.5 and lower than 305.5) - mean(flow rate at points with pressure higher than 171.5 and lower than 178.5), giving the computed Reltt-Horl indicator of 15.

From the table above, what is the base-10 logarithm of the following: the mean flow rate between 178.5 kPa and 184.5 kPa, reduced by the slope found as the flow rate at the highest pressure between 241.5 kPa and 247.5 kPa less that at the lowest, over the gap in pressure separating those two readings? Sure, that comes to 2.66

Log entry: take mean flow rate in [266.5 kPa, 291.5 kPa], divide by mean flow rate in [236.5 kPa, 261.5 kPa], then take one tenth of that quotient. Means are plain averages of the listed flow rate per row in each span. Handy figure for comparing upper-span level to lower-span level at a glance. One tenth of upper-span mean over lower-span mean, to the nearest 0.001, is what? 0.103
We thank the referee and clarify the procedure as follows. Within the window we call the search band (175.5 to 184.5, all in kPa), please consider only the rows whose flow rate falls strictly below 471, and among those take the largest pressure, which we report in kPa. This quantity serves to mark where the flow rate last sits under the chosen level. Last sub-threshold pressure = 184 kPa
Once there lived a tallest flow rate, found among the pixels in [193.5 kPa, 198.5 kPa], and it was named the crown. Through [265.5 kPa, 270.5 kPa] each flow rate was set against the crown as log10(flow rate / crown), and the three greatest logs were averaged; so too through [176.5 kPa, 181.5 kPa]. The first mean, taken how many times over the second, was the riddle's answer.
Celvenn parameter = 11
